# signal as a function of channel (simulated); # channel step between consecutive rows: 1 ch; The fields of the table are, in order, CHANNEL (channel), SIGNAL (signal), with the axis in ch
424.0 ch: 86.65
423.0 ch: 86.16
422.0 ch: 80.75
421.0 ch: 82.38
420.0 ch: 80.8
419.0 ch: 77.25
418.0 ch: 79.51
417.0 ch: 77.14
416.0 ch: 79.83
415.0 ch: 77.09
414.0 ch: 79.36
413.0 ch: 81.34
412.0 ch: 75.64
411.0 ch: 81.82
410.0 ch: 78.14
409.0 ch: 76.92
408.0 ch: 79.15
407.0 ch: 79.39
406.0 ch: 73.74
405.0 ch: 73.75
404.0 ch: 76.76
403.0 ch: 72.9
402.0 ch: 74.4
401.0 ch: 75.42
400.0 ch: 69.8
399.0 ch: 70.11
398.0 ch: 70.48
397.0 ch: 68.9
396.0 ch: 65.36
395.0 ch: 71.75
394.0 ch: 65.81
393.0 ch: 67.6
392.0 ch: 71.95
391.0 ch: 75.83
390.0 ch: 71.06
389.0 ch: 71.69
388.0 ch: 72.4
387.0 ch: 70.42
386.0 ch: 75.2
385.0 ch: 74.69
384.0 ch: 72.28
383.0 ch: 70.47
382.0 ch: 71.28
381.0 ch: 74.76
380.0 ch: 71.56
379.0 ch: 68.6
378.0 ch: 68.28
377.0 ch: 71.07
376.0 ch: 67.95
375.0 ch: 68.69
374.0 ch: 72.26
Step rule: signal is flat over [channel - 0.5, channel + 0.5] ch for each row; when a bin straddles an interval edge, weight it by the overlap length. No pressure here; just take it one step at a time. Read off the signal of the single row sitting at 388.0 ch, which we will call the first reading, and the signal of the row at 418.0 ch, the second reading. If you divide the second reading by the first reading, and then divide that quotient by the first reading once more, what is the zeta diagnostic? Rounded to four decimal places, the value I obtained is 0.0152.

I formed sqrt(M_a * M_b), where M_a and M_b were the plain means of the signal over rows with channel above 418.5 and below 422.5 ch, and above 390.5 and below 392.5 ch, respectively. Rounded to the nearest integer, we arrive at 77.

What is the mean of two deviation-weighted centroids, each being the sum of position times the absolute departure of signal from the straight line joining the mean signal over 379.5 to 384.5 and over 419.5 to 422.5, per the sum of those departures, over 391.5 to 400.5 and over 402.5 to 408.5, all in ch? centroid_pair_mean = 400.6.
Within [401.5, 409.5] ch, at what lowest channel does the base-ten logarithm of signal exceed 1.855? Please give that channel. 402.0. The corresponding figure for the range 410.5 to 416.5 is 411.0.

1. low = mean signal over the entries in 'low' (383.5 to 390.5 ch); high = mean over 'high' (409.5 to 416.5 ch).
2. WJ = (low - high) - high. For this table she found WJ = -86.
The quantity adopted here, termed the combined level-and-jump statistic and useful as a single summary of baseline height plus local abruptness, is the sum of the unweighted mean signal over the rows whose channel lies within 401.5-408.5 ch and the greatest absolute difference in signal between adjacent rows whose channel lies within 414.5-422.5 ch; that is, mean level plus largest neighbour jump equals 79.3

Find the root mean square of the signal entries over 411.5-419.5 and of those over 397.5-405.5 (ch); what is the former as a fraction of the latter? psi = 1.07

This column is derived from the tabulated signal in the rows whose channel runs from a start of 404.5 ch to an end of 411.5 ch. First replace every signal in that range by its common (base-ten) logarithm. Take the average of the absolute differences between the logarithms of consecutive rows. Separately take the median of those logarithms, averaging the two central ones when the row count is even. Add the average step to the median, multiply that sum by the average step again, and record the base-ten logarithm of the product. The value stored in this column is -1.64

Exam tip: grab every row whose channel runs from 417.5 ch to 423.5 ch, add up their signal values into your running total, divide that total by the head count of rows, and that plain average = 81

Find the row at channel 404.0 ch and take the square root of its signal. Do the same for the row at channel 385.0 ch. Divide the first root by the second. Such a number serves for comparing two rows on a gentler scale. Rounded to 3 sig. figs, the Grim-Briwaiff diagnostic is 1.01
